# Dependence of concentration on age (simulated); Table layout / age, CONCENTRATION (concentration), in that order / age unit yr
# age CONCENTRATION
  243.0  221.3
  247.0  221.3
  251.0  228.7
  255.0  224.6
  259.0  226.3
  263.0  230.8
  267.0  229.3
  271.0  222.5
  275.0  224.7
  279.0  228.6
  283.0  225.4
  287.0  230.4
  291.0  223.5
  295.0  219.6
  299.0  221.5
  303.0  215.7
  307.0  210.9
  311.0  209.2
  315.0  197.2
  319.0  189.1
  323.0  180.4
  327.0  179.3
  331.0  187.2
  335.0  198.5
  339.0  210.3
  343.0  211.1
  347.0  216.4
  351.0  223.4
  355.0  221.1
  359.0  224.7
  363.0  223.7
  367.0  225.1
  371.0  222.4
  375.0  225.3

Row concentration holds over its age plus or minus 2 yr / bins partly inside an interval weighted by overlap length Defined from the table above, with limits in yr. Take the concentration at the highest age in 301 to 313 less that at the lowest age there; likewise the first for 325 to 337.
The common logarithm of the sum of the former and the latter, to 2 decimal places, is 1.10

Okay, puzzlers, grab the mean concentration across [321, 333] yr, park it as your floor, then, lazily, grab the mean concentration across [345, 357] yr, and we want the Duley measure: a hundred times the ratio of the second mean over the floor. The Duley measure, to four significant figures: 120.8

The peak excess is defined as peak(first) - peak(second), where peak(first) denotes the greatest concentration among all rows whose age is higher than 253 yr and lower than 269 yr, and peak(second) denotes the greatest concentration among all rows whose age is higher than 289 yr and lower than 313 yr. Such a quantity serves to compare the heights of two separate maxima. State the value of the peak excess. 7.3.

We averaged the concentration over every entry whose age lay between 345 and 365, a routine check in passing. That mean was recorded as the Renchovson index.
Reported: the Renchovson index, 222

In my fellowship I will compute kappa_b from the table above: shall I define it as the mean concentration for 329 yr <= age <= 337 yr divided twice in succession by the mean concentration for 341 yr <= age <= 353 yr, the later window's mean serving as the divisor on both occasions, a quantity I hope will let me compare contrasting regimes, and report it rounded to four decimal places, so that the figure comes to 0.0041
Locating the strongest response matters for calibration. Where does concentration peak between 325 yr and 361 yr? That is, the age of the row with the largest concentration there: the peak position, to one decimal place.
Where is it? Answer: 359.0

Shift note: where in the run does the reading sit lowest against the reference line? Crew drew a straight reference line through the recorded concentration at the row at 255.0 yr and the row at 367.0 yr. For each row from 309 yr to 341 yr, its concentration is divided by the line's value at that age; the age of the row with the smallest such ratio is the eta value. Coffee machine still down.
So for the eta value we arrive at 327.0 yr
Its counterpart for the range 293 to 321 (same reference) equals 319.0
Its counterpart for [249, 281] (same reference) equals 271.0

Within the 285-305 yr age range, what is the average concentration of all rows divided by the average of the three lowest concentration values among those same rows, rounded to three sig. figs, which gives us 1.01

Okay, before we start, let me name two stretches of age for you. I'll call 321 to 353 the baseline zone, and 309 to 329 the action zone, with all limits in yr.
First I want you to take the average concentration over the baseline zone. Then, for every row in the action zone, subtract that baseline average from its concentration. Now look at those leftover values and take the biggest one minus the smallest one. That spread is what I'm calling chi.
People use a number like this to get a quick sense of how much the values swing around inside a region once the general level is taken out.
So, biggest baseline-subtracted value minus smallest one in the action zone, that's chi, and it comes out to 30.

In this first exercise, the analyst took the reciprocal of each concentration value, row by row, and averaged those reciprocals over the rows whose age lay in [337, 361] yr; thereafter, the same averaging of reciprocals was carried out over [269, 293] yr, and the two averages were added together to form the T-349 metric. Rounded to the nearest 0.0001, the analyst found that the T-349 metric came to 0.0090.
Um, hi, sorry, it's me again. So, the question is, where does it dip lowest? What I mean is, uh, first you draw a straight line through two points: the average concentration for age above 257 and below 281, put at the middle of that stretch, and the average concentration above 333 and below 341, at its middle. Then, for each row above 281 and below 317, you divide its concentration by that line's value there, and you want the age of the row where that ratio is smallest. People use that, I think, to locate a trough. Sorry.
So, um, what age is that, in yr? 315.0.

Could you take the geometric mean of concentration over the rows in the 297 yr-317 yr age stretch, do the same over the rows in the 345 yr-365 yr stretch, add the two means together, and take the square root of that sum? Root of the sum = 20.8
